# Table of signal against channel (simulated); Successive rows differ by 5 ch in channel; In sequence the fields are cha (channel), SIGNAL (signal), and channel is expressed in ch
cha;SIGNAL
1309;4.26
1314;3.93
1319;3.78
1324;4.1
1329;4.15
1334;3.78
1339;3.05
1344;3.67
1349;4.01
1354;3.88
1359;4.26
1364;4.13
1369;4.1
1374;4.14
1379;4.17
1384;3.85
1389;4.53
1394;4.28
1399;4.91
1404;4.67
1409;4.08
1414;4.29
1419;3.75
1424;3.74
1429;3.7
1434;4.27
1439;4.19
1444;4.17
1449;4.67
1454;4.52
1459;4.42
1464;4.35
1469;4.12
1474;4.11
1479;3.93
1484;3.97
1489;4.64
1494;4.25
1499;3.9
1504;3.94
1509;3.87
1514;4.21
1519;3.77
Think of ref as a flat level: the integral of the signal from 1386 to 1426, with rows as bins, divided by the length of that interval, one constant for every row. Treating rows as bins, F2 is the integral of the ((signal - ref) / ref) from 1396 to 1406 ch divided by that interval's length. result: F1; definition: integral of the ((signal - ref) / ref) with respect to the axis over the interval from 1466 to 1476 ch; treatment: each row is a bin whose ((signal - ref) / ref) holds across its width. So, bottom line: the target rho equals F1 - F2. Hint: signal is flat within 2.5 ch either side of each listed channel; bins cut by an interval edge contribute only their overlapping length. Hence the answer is -0.48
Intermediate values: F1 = -0.36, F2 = 0.114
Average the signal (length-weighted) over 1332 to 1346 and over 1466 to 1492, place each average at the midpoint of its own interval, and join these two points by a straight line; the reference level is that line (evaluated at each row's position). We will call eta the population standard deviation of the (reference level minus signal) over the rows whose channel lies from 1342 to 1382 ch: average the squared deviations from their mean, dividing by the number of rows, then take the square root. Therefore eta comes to 0.14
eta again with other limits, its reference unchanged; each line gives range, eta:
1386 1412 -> 0.30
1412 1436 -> 0.27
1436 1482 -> 0.26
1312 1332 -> 0.13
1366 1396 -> 0.19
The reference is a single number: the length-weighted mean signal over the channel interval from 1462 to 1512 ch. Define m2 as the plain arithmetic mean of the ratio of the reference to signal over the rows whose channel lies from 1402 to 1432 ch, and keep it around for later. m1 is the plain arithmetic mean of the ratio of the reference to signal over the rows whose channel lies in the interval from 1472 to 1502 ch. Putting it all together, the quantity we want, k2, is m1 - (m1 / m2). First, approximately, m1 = 1.00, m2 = 1.02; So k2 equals 0.02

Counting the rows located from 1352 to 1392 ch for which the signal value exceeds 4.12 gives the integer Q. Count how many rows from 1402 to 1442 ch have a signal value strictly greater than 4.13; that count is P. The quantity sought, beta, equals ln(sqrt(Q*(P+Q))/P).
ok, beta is 0.5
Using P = 4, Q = 5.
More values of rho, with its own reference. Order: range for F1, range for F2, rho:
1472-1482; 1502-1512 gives -0.54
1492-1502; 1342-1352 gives -0.42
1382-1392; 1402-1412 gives -0.18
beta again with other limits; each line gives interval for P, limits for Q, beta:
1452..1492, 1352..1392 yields 0.5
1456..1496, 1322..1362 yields -0.1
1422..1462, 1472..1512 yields -0.4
